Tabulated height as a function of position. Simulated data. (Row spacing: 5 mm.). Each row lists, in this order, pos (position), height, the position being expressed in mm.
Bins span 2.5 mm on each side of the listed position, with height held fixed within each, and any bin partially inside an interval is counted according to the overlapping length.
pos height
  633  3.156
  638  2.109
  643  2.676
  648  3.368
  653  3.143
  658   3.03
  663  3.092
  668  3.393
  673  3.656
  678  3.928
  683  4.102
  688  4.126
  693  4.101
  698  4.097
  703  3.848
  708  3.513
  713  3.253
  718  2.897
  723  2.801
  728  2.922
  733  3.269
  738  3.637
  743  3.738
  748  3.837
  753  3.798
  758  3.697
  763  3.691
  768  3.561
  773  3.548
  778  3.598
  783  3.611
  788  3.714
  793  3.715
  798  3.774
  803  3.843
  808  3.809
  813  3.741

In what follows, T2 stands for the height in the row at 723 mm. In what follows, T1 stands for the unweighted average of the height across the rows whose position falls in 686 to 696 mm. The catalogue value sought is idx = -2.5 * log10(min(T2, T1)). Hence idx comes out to -1.12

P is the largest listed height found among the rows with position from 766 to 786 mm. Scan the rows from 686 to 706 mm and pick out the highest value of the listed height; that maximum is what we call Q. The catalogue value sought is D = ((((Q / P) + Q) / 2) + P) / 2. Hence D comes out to 3.1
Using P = 3.611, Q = 4.126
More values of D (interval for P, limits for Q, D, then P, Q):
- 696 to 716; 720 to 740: 3.2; 4.097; 3.637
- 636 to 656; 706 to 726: 2.8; 3.368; 3.513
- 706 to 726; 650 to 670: 2.8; 3.513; 3.393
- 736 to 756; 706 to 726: 3.0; 3.837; 3.513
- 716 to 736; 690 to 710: 3.0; 3.269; 4.101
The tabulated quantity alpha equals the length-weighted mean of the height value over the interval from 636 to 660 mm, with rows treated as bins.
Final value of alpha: 2.88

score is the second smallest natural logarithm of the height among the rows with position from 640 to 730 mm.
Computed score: 1.03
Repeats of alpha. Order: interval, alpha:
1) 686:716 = 3.80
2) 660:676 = 3.39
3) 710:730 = 2.98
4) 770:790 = 3.61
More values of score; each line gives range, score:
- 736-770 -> 1.29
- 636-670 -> 0.98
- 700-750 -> 1.06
